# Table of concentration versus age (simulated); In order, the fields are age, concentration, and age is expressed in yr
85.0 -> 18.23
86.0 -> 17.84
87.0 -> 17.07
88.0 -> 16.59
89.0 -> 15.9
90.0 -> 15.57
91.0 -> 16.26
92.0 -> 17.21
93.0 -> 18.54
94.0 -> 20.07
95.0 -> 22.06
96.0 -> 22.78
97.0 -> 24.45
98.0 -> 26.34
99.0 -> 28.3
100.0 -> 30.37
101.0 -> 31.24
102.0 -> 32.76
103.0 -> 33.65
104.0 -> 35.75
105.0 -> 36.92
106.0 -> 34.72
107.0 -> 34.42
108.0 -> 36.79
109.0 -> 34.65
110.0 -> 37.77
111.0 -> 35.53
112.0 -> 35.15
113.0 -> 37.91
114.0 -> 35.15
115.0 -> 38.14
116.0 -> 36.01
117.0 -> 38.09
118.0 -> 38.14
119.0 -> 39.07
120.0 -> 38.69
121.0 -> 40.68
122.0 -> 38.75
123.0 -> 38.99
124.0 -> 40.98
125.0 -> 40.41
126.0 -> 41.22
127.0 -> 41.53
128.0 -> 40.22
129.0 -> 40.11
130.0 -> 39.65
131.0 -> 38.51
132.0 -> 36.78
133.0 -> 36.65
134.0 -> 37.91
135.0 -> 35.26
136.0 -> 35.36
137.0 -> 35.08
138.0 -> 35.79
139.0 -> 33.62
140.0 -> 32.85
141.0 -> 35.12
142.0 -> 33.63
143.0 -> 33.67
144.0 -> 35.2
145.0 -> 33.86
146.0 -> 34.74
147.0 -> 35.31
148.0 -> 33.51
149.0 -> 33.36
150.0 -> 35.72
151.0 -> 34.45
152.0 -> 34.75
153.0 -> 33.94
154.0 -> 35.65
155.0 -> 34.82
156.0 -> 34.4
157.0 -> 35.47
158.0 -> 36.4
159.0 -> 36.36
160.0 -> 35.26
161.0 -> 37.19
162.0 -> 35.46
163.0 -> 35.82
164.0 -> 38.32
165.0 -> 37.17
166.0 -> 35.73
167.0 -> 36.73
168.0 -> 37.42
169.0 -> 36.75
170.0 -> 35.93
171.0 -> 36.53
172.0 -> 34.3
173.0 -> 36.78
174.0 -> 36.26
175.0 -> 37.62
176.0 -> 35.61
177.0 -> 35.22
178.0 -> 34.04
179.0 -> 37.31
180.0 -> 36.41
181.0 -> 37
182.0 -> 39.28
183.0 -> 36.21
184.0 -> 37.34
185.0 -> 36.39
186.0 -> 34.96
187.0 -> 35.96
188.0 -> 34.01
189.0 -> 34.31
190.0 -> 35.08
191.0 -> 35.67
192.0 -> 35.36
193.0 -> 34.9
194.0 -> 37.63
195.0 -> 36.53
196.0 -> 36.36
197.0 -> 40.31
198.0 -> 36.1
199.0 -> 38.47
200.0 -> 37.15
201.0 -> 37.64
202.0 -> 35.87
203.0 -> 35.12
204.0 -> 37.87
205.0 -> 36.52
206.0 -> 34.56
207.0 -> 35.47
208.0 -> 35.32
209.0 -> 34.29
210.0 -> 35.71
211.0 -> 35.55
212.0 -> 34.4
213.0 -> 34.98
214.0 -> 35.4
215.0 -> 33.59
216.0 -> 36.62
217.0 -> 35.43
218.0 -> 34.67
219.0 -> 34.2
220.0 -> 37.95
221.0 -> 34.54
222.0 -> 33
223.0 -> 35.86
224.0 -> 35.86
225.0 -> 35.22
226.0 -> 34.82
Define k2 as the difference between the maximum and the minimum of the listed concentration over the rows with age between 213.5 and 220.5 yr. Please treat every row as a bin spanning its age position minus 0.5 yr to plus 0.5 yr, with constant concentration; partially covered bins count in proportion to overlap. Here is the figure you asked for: 4.4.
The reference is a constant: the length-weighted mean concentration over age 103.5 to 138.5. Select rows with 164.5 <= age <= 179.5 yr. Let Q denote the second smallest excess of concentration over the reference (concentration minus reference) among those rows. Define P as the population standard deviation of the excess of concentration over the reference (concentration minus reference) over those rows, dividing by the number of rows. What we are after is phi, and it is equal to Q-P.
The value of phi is -4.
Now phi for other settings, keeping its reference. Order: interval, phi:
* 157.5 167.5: -3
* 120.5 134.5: -2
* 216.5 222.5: -5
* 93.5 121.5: -21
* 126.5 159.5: -6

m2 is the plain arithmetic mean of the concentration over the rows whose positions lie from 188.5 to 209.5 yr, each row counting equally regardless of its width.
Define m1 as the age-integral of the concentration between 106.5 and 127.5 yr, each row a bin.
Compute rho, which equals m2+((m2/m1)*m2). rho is 37.9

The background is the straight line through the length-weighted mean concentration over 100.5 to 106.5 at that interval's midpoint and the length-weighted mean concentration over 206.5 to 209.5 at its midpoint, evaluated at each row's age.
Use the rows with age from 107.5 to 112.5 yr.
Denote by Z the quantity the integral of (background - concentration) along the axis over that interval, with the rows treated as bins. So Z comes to -9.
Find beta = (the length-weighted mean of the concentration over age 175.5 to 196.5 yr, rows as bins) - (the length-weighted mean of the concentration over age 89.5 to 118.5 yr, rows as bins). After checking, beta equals 5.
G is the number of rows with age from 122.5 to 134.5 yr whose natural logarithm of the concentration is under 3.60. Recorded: 0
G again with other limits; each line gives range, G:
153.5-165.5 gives 9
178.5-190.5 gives 8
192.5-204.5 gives 6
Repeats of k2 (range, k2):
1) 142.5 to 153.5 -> 2.4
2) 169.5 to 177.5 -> 3.3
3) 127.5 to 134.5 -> 3.6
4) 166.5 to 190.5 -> 5.3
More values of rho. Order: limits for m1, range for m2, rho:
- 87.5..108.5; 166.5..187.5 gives 38.8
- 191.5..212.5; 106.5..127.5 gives 39.9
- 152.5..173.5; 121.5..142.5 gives 39.4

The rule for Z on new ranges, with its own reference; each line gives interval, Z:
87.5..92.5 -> 89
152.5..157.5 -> -1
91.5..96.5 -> 70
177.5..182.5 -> -10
